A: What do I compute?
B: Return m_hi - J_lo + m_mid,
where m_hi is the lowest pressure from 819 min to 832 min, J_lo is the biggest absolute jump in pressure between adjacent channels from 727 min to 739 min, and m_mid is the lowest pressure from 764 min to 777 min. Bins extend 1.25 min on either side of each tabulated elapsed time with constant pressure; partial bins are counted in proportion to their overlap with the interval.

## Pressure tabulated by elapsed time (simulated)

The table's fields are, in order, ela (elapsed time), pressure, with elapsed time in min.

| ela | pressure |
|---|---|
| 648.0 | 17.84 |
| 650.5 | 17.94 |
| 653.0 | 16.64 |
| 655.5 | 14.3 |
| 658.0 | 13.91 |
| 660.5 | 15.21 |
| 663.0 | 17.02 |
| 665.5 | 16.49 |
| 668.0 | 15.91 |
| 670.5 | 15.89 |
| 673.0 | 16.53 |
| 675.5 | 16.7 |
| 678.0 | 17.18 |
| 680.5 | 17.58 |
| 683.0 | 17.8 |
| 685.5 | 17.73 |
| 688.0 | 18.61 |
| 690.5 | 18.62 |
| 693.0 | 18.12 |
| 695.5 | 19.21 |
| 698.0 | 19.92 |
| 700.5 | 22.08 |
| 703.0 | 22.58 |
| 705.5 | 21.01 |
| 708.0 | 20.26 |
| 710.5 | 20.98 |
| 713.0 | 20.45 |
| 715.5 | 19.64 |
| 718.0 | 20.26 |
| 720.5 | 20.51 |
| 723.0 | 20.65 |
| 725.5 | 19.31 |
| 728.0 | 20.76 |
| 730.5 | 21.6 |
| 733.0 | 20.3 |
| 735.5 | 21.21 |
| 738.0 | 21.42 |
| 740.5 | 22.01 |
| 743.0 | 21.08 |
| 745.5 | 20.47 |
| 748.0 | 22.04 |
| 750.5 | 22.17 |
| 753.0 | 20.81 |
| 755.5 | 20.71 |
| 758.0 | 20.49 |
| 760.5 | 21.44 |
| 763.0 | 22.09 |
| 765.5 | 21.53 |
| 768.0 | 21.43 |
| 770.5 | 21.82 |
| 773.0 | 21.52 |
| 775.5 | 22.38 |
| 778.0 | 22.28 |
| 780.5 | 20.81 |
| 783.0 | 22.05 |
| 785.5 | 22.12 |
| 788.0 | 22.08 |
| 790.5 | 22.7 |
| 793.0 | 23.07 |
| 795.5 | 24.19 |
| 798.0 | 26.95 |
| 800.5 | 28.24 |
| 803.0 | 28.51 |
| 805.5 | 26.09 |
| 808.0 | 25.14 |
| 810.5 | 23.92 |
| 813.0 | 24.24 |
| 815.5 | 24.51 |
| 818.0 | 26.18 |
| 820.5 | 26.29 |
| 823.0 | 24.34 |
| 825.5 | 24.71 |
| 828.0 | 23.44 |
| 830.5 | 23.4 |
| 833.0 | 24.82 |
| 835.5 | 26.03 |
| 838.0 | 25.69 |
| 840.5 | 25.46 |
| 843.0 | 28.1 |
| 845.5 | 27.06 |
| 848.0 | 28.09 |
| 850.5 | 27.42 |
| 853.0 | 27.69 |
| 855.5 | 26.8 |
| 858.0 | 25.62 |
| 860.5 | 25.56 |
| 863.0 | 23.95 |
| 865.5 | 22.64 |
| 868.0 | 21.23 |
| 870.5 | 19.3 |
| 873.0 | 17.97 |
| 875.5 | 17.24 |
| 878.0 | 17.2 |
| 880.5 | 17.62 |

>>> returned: 43.5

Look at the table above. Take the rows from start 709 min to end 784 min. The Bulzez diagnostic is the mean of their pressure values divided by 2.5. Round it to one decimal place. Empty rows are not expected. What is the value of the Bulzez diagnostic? 8.5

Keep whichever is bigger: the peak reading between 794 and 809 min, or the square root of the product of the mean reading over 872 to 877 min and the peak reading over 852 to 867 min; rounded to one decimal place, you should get 28.5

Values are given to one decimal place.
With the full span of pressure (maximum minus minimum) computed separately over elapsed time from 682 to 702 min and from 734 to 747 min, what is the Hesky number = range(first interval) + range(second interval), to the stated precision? 5.9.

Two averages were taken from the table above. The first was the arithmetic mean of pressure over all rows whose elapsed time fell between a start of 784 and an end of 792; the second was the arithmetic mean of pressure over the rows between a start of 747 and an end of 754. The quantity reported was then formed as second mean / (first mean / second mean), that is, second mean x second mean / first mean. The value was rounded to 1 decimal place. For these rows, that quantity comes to 21.1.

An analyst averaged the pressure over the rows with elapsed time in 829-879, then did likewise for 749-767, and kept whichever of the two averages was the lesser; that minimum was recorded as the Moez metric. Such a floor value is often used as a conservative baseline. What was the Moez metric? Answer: 21.3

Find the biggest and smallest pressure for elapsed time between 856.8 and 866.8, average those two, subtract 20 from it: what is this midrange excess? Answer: 4.1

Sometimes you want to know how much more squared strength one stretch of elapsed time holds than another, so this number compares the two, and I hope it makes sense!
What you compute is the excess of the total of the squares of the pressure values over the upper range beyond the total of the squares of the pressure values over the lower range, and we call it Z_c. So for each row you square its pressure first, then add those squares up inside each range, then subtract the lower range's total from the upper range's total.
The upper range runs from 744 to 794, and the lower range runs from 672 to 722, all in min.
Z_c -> 1929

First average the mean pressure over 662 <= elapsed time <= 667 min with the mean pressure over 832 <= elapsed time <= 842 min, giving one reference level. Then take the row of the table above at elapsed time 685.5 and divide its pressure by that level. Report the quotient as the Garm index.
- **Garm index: 0.84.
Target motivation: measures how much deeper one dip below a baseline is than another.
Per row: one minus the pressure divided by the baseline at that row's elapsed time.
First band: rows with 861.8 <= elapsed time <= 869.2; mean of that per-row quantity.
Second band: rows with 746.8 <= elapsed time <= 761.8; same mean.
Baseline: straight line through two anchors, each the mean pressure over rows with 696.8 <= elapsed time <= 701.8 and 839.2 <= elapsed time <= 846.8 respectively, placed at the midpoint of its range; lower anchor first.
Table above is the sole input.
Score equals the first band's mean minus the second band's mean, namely 0.10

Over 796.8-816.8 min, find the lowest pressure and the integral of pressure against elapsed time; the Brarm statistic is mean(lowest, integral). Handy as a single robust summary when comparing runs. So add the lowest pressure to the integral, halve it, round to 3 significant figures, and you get 271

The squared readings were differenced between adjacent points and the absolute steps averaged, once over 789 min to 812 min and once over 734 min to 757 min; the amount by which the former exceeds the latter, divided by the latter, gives 1.3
